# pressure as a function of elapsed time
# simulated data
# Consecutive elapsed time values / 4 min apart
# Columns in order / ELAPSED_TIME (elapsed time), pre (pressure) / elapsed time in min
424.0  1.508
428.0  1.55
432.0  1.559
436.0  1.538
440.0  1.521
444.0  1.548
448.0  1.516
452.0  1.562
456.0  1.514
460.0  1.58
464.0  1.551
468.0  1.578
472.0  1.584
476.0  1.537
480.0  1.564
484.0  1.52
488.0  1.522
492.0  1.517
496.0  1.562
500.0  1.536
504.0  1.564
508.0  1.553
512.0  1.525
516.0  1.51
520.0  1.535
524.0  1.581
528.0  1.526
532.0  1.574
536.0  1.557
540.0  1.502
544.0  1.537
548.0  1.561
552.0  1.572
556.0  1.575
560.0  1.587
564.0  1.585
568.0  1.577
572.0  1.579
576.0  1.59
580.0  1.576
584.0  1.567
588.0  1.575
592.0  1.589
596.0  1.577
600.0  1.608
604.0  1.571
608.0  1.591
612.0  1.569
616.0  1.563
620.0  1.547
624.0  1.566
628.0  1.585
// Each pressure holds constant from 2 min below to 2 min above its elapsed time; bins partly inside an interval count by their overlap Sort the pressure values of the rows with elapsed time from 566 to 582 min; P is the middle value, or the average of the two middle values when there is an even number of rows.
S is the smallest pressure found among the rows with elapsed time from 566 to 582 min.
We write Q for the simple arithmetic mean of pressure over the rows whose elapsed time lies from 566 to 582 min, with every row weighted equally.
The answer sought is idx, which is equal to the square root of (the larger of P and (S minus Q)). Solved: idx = 1.26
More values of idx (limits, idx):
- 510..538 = 1.24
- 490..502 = 1.24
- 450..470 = 1.25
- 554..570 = 1.26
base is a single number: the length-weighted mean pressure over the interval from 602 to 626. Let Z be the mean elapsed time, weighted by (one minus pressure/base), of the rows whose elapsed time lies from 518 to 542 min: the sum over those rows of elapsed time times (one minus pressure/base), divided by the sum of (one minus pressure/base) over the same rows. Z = 532.9 min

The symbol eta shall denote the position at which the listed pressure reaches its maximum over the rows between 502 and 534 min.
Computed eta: 524.0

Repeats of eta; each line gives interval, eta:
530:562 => 560.0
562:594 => 576.0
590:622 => 600.0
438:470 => 460.0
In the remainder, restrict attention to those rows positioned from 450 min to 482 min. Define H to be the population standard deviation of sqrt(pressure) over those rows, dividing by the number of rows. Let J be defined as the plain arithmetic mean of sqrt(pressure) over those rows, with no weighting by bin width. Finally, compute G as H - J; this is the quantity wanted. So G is -1.24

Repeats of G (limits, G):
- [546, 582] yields -1.25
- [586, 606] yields -1.25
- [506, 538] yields -1.23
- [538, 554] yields -1.23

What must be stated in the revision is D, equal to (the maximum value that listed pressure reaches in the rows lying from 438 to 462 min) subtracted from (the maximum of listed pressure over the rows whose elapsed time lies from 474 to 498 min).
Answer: -0.016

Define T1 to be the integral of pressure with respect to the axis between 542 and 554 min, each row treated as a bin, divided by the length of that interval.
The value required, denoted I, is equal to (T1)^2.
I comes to 2.42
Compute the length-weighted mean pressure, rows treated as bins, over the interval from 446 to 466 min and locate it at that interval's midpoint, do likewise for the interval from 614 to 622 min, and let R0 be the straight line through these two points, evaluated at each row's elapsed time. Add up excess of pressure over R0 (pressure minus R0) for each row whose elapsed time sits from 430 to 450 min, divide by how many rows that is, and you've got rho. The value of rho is -0.0072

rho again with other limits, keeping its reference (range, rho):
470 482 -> 0.0158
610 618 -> 0.0113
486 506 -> -0.0070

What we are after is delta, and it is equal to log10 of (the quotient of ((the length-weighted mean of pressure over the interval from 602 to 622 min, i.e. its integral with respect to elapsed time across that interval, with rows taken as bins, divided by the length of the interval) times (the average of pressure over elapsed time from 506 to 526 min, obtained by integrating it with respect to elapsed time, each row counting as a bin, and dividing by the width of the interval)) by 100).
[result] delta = -1.617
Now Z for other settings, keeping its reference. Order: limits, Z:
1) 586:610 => 599.1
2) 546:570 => 563.2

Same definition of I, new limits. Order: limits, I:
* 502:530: 2.38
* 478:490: 2.36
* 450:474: 2.44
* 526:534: 2.40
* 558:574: 2.50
